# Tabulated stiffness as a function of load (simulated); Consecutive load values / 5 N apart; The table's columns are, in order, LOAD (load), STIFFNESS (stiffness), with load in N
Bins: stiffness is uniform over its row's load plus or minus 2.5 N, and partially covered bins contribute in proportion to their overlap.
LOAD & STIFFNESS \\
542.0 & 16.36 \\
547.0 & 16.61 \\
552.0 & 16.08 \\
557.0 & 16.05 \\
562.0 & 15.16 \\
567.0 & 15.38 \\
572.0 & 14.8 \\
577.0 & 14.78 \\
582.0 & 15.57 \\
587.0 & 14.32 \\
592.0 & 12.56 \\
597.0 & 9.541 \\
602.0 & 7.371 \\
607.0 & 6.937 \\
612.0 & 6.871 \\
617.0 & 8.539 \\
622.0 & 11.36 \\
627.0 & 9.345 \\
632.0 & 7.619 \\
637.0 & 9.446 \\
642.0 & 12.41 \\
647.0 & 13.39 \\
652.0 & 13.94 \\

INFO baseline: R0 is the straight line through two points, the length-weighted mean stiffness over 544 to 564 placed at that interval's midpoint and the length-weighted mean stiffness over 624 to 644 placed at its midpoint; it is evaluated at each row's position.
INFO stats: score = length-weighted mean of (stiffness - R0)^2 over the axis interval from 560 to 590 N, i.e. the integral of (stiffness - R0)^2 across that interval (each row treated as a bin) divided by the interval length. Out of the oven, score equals 1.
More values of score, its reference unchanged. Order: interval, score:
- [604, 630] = 11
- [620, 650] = 7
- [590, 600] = 6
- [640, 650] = 18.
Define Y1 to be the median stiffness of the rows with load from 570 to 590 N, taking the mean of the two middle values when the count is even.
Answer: 15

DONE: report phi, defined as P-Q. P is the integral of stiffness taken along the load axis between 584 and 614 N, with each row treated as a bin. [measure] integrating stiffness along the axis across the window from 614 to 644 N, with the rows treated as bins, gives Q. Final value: 2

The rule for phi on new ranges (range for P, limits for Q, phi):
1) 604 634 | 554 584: -206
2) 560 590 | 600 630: 197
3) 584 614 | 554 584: -167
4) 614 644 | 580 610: -36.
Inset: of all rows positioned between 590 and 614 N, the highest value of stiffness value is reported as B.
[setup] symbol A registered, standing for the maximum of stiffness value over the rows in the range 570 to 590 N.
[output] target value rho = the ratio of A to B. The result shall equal 1.2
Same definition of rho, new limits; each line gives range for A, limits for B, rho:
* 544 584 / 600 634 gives 1.5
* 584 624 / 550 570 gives 0.9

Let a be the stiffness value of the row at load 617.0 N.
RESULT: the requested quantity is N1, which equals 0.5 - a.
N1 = -8.0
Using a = 8.539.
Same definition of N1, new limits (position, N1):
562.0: -14.7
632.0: -7.1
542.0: -15.9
